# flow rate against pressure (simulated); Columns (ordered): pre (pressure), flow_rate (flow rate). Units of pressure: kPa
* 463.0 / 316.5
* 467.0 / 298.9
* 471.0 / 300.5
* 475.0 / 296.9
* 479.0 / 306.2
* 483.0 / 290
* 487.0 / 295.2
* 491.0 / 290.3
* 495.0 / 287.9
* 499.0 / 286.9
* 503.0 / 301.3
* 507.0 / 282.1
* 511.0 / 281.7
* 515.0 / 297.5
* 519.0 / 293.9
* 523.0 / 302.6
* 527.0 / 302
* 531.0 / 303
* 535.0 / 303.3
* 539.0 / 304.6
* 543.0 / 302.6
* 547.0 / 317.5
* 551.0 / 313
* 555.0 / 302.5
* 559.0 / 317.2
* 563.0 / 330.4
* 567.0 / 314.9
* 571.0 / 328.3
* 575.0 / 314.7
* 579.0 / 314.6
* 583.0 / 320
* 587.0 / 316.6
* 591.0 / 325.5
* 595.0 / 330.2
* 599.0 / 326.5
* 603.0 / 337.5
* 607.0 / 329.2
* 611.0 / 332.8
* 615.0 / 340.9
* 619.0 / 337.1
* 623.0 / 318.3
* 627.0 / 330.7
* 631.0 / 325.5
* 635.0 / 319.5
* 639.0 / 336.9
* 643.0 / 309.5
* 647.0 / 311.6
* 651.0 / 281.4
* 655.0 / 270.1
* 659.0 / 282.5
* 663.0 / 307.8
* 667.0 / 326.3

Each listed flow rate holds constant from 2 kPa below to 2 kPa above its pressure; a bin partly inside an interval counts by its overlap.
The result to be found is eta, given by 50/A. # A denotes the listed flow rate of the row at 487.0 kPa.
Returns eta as 0.169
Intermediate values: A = 295.2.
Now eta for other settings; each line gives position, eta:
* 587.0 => 0.158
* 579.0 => 0.159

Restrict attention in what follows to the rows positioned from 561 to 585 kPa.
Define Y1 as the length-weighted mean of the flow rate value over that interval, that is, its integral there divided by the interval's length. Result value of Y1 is 320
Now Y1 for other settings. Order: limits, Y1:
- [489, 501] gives 288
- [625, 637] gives 325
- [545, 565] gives 316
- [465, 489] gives 298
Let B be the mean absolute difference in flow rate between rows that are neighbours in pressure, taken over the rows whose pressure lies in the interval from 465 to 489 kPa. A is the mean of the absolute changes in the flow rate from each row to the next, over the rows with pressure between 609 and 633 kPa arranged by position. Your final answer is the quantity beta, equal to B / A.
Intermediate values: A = 9.7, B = 7.2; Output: 0.7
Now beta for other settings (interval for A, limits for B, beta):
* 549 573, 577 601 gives 0.4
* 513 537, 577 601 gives 1.8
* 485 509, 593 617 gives 0.8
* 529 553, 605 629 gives 2.0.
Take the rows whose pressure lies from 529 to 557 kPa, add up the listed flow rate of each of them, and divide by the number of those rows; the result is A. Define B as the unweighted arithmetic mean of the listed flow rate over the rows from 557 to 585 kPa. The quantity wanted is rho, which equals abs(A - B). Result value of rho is 13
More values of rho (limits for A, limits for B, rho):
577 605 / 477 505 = 30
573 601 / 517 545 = 19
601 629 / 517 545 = 31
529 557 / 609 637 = 23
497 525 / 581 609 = 34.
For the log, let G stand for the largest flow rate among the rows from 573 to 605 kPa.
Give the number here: 337.5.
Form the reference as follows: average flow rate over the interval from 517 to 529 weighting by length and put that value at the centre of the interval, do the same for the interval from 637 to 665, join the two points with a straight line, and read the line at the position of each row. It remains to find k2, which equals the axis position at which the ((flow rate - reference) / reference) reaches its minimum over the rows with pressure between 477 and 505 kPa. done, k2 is 499.0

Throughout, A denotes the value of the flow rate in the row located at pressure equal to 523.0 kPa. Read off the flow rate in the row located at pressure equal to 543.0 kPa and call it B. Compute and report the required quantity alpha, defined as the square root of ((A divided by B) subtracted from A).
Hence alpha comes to 17.37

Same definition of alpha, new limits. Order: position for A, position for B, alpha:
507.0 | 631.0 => 16.77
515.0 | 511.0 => 17.22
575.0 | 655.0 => 17.71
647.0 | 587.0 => 17.62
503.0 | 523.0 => 17.33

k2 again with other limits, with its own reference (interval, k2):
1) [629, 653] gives 651.0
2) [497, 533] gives 511.0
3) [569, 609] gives 579.0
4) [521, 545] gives 527.0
